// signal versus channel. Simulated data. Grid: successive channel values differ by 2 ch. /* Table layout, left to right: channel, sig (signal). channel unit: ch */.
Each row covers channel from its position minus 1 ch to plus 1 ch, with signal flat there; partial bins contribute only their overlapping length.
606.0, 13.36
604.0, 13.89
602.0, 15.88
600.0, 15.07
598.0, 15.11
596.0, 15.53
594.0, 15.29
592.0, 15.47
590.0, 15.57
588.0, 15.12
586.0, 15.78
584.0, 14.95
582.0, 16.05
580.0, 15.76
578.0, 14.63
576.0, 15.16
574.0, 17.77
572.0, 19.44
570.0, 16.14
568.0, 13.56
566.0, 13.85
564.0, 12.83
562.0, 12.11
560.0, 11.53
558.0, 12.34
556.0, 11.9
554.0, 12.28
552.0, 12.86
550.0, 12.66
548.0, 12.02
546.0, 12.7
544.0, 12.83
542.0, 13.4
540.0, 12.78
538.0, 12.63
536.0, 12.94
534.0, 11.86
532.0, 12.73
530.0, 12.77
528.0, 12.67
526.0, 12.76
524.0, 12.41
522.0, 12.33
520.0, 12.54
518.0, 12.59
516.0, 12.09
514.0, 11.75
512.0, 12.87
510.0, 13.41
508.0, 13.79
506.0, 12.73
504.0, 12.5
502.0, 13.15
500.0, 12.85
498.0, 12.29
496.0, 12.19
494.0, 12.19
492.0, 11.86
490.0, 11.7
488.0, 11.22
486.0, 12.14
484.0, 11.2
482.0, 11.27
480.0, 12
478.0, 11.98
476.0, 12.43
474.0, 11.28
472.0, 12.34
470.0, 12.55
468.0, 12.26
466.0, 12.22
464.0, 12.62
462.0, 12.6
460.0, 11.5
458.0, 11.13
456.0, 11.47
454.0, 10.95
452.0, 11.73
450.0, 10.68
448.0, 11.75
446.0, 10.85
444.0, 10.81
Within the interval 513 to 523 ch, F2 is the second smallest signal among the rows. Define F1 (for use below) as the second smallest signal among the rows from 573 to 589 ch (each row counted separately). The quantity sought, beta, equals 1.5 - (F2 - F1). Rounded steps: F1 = 14.95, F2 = 12.09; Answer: 4.4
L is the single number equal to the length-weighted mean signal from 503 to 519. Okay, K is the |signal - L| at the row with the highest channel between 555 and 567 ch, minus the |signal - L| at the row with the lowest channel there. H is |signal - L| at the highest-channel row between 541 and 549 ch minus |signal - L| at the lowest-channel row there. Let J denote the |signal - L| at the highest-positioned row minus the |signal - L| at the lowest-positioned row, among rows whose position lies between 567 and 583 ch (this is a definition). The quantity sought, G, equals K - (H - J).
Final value 2.8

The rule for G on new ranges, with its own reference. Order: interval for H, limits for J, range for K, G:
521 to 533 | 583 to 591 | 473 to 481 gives 0.3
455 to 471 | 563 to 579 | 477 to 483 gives 3.6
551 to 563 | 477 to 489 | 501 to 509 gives 0.9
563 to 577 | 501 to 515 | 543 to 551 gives -1.9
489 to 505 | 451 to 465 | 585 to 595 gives -0.6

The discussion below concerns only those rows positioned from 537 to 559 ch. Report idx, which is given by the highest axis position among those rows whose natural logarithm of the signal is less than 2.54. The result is 558.0 ch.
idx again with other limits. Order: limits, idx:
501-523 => 522.0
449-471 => 470.0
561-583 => 562.0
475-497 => 496.0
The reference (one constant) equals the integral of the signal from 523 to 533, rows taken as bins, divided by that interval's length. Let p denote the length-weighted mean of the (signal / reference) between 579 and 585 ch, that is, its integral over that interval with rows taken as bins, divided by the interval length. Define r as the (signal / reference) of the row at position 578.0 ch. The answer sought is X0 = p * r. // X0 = 1.42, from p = 1.23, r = 1.15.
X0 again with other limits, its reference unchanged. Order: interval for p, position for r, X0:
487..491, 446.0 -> 0.77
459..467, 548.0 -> 0.92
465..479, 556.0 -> 0.90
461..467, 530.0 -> 0.99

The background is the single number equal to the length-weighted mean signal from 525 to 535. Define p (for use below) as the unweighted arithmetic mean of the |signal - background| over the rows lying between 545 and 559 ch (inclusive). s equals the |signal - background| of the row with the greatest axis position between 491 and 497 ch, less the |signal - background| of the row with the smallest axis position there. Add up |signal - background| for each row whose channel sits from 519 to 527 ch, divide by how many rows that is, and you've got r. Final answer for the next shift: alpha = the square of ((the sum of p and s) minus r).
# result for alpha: 0.0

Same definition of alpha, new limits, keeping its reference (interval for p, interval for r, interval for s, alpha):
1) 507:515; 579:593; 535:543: 2.9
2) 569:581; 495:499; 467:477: 11.8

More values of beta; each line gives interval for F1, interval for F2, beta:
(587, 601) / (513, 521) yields 4.5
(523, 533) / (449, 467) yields 3.2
